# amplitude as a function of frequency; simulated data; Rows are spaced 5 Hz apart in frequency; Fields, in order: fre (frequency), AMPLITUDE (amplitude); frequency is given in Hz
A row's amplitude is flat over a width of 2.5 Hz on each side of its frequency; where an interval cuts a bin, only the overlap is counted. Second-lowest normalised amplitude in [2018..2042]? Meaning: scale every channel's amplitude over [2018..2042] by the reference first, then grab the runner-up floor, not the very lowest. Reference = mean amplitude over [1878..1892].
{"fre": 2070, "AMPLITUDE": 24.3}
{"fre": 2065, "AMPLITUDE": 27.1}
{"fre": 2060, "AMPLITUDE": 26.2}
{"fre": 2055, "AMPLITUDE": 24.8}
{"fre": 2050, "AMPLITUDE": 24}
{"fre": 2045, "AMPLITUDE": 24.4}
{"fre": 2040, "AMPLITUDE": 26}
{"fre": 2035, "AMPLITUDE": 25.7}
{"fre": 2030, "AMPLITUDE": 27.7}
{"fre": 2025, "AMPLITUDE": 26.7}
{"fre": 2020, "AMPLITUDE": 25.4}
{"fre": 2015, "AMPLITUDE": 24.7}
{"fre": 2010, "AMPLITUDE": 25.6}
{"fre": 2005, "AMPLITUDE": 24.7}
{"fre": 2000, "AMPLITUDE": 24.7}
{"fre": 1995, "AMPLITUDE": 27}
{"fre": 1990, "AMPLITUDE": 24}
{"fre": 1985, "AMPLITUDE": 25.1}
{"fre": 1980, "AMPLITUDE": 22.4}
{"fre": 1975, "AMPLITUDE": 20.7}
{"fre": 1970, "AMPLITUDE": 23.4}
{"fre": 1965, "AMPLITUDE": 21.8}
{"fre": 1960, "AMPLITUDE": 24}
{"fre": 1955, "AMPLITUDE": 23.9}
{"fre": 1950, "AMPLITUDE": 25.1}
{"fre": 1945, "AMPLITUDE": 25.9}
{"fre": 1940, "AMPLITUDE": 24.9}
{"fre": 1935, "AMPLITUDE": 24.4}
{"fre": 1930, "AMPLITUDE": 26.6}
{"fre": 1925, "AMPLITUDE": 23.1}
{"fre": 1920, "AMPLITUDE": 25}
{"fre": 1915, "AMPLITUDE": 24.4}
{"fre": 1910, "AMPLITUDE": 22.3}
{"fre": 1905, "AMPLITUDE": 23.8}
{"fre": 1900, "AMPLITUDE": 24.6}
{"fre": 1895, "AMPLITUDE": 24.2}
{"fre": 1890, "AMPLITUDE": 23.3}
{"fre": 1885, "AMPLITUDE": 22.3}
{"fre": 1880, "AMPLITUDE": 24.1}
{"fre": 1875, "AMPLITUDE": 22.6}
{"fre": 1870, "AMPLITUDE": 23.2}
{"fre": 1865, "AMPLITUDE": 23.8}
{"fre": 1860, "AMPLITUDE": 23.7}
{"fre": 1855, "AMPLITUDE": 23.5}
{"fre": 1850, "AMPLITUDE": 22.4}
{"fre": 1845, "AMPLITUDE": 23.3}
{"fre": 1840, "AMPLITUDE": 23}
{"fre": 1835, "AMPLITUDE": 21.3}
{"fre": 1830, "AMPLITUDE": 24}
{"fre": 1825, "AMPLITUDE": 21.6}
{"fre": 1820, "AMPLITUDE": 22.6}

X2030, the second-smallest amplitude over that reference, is 1.11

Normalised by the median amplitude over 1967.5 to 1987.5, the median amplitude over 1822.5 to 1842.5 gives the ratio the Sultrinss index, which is 0.974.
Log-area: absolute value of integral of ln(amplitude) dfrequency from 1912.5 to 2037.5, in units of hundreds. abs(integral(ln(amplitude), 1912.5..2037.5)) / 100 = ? 4.0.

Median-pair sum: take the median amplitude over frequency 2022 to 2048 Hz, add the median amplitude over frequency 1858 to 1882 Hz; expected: 49.7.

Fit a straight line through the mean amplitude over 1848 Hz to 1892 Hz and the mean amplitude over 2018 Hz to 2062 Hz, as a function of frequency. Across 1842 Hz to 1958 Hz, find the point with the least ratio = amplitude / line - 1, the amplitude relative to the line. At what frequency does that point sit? 1910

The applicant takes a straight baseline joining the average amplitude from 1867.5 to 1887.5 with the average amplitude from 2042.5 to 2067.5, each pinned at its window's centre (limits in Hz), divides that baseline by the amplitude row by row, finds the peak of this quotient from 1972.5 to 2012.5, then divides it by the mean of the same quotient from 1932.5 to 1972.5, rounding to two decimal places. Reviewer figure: 1.18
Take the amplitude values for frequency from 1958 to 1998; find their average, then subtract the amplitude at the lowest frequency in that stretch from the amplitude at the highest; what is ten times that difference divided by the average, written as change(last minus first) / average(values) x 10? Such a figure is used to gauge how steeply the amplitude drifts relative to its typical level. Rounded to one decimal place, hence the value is 1.3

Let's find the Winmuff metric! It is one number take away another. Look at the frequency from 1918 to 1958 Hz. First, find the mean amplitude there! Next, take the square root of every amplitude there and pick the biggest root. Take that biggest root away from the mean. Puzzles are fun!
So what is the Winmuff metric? 19.7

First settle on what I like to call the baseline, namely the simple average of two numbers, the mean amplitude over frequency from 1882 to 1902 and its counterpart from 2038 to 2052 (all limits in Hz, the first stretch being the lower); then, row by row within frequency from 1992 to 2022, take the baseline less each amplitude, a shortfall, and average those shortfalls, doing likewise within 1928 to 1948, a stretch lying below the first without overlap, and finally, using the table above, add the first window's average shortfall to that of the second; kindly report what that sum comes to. -2.4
